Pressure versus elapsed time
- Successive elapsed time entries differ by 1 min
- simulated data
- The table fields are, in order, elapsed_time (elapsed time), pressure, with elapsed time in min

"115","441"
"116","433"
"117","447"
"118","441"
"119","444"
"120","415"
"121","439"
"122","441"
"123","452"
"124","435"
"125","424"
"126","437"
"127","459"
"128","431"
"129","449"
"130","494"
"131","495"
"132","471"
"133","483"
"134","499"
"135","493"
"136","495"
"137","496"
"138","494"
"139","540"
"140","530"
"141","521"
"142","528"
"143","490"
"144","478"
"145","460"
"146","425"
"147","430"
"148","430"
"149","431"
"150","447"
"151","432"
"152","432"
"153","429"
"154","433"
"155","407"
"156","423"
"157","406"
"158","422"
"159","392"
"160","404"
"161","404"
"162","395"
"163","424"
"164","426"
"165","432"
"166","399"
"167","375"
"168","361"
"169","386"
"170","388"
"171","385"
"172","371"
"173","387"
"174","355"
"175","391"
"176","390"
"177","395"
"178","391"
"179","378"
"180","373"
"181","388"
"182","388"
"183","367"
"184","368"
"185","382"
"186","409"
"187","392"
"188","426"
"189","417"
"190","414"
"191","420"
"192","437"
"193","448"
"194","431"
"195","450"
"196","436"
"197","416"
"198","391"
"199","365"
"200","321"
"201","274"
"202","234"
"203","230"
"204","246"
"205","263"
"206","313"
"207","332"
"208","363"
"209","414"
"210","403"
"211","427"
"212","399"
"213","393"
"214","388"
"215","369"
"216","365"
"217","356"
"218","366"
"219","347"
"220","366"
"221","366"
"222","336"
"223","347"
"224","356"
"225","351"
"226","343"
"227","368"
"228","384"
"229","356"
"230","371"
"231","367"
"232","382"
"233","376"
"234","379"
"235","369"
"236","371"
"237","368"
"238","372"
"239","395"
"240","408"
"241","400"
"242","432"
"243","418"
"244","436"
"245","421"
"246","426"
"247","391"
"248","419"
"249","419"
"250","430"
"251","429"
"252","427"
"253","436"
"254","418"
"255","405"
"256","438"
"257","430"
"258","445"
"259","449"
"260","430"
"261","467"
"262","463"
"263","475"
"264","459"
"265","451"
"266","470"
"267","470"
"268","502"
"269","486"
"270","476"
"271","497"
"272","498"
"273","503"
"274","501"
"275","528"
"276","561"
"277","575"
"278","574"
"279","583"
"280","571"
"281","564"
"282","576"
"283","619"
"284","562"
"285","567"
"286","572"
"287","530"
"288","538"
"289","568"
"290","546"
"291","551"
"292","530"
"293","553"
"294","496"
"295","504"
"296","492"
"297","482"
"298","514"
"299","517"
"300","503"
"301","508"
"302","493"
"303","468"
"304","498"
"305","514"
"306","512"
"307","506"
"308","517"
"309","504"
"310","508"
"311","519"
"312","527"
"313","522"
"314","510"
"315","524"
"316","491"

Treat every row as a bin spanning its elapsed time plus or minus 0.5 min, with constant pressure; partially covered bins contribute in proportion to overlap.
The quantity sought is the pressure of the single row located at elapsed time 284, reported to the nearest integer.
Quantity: 562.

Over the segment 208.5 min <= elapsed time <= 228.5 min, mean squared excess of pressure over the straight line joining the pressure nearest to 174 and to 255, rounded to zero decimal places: 835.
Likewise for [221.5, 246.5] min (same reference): 698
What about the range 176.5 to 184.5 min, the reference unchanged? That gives 610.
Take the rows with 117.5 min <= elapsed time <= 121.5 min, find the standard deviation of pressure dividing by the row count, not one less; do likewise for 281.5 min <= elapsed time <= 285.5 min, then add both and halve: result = 17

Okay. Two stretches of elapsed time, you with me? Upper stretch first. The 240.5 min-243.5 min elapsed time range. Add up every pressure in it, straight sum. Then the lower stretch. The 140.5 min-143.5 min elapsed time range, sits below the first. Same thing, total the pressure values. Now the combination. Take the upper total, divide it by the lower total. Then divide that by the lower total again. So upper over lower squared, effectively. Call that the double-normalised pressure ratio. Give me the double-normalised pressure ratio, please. 0.0005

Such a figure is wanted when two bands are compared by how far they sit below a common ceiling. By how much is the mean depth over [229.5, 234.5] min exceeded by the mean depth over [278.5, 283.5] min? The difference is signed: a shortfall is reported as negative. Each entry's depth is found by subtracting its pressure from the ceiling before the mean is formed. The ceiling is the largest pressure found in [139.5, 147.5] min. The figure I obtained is -208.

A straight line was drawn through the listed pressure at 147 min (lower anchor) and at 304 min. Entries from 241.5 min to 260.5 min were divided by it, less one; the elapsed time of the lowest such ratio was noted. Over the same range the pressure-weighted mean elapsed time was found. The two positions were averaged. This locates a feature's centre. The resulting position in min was 249.0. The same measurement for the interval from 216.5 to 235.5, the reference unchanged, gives 224.1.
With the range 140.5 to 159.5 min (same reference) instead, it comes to 154.3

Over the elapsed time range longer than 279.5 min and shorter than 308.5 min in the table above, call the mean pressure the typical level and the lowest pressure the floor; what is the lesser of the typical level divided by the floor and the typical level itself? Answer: 1.13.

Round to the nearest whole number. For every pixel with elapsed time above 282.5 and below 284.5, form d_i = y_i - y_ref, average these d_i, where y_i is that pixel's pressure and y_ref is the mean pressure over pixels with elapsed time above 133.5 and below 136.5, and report 95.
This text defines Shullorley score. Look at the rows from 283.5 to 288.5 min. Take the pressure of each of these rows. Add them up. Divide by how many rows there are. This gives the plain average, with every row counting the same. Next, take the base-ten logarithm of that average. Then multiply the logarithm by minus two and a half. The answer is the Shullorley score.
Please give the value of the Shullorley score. -6.86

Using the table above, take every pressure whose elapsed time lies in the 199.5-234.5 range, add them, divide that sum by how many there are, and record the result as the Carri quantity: 350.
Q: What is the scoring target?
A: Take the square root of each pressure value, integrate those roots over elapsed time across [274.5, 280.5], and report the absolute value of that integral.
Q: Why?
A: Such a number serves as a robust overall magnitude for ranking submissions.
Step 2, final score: 143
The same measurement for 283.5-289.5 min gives 141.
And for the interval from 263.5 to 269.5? 130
